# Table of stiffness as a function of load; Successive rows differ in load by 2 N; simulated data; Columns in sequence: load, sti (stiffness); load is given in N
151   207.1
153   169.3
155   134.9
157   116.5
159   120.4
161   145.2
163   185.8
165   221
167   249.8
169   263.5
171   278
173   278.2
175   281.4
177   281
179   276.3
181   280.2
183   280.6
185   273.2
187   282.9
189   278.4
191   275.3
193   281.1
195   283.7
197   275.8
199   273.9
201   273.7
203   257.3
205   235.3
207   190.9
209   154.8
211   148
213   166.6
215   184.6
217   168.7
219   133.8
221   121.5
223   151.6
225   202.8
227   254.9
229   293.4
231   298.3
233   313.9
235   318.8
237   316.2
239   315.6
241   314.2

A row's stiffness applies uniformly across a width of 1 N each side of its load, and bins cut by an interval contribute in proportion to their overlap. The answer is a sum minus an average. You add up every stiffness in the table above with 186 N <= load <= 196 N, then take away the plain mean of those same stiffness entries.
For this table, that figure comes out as 1121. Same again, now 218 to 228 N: 692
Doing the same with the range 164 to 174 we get 1032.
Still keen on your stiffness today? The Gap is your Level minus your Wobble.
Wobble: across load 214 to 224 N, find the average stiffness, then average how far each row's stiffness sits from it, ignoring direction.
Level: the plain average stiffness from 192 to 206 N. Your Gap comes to 249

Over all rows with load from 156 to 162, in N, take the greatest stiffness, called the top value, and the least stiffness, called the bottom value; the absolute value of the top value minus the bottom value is 29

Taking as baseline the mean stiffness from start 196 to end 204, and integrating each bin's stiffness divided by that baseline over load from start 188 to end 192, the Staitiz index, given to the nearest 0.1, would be 4.1 N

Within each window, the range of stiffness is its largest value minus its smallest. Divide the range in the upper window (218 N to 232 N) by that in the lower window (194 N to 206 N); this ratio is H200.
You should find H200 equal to 3.7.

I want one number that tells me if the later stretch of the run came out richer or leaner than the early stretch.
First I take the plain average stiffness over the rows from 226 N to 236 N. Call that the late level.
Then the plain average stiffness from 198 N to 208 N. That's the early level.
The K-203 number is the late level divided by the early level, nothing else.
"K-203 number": 1.2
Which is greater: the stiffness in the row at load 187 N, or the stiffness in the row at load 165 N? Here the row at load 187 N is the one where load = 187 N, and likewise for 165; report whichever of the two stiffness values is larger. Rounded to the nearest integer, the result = 283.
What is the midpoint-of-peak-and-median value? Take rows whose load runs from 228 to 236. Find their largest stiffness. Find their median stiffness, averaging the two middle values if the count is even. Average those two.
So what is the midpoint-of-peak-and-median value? 312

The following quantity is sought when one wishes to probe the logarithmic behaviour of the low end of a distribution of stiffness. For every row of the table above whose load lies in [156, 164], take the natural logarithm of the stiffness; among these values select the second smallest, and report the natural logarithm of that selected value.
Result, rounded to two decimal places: 1.57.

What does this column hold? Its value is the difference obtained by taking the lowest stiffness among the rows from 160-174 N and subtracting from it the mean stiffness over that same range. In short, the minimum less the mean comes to -86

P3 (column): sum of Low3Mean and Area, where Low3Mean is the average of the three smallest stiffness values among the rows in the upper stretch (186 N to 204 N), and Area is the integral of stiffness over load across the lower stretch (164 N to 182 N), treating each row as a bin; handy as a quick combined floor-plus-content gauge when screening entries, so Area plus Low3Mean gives 5087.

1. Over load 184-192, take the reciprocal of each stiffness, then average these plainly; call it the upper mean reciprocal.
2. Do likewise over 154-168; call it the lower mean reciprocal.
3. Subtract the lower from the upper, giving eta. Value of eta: -0.0028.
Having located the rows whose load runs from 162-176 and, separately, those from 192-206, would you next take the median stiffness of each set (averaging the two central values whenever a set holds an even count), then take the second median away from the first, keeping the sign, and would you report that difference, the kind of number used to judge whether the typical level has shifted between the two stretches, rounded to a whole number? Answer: -10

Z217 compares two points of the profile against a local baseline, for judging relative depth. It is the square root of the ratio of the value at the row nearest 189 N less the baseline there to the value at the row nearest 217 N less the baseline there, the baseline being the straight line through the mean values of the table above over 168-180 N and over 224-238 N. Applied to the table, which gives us 0.1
